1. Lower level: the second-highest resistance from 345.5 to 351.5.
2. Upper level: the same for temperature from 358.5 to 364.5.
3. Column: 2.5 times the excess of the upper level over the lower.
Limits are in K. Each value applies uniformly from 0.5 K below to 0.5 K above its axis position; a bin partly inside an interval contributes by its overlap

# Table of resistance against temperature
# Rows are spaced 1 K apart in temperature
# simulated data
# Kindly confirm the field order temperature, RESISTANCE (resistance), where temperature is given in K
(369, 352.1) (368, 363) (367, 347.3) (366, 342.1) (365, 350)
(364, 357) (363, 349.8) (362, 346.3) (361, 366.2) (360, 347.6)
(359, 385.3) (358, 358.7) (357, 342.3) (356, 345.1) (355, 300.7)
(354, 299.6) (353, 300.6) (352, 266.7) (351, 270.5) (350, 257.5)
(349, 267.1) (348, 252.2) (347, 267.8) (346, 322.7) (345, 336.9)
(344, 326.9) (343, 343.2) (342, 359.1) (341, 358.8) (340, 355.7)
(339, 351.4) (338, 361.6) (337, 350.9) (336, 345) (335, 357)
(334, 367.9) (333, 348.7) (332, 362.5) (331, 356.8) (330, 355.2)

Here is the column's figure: 239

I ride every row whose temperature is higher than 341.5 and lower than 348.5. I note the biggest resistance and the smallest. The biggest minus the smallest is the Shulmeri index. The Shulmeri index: 107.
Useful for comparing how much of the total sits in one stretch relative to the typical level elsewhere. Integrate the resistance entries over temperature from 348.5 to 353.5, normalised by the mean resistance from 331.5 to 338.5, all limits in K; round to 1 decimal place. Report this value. 3.8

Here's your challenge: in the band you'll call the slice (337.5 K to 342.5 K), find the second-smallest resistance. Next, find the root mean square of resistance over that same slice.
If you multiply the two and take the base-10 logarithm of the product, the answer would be 5.10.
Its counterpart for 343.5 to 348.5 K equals 4.91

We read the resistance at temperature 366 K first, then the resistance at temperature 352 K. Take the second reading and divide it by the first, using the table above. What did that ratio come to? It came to 0.78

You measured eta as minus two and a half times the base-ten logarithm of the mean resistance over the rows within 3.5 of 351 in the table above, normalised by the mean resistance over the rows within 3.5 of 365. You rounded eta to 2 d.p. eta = 0.27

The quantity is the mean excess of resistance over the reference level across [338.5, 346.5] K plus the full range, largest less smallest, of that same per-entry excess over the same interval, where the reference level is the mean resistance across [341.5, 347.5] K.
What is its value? 55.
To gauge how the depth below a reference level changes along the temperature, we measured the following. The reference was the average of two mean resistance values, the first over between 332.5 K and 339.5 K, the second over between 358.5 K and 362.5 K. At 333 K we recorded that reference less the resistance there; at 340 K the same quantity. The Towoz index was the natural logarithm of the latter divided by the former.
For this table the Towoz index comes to -1.4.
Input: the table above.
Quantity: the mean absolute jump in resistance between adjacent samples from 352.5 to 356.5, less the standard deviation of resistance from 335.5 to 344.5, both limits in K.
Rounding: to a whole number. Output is 5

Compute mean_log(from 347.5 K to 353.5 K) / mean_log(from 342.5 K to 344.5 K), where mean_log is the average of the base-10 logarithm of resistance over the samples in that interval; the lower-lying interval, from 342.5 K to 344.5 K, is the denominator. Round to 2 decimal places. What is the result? 0.96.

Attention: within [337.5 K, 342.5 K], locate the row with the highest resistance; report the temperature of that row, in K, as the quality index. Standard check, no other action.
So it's 338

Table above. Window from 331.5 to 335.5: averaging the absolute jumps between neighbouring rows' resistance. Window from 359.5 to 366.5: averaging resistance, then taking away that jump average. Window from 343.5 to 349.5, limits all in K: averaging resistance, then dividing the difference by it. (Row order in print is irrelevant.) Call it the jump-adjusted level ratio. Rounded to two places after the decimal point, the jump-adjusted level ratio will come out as 1.14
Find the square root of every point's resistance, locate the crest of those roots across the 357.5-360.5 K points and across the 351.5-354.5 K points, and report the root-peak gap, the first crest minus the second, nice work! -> 2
